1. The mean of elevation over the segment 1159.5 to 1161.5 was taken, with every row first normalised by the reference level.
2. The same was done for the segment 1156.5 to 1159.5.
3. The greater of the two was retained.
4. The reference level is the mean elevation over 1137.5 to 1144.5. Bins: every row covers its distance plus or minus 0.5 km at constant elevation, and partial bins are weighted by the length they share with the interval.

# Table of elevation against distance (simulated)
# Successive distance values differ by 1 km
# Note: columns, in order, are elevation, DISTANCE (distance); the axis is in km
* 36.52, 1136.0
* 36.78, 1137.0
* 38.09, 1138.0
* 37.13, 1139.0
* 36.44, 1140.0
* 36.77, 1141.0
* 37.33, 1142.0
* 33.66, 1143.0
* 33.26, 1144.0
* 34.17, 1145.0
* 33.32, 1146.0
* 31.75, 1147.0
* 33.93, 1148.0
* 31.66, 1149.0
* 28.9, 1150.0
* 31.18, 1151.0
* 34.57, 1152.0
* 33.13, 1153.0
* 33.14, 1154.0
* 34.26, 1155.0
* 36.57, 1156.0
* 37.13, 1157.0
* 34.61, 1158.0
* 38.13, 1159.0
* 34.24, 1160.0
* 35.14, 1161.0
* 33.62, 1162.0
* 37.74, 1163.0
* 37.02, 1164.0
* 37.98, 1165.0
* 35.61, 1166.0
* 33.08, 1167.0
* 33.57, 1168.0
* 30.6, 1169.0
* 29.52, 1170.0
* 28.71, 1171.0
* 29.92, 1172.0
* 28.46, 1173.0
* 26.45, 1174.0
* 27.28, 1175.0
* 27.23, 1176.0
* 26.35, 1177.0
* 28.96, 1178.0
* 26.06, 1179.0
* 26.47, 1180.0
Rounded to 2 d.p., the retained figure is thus 1.01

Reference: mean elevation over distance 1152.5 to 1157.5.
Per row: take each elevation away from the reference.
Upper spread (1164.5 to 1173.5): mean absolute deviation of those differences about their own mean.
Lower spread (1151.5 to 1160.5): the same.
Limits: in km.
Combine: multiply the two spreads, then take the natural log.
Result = 1.4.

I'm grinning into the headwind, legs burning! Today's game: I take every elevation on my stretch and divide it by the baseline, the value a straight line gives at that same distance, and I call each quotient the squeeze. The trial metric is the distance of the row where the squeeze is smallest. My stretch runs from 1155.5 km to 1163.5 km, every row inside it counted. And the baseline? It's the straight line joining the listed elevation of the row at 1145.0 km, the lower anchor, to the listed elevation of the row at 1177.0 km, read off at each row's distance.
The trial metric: 1158.0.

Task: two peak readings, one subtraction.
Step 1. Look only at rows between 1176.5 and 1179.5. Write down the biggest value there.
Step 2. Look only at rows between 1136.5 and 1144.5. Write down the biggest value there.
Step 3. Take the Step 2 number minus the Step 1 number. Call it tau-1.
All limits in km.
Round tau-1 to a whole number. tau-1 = 9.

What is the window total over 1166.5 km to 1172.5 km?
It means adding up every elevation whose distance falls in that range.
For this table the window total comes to 185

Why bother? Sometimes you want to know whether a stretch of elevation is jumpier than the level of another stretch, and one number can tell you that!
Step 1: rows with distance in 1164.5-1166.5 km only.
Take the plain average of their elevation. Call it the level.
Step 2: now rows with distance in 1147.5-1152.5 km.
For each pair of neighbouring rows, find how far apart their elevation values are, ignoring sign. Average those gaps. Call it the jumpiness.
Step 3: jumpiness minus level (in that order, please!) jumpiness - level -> -34.1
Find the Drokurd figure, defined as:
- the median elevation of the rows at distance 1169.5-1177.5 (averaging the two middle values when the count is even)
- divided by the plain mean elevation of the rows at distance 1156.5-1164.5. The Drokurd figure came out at 0.78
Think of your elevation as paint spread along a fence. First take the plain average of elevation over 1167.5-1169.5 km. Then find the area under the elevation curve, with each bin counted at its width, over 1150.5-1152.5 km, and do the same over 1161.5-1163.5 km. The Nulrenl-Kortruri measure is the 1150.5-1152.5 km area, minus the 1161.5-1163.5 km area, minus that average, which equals -38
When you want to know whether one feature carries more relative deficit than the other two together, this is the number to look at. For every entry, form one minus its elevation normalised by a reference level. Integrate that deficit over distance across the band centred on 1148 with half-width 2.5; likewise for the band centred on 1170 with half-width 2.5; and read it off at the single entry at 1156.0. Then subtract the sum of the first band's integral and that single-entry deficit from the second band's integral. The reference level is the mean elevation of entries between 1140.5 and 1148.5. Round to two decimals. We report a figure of 0.28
